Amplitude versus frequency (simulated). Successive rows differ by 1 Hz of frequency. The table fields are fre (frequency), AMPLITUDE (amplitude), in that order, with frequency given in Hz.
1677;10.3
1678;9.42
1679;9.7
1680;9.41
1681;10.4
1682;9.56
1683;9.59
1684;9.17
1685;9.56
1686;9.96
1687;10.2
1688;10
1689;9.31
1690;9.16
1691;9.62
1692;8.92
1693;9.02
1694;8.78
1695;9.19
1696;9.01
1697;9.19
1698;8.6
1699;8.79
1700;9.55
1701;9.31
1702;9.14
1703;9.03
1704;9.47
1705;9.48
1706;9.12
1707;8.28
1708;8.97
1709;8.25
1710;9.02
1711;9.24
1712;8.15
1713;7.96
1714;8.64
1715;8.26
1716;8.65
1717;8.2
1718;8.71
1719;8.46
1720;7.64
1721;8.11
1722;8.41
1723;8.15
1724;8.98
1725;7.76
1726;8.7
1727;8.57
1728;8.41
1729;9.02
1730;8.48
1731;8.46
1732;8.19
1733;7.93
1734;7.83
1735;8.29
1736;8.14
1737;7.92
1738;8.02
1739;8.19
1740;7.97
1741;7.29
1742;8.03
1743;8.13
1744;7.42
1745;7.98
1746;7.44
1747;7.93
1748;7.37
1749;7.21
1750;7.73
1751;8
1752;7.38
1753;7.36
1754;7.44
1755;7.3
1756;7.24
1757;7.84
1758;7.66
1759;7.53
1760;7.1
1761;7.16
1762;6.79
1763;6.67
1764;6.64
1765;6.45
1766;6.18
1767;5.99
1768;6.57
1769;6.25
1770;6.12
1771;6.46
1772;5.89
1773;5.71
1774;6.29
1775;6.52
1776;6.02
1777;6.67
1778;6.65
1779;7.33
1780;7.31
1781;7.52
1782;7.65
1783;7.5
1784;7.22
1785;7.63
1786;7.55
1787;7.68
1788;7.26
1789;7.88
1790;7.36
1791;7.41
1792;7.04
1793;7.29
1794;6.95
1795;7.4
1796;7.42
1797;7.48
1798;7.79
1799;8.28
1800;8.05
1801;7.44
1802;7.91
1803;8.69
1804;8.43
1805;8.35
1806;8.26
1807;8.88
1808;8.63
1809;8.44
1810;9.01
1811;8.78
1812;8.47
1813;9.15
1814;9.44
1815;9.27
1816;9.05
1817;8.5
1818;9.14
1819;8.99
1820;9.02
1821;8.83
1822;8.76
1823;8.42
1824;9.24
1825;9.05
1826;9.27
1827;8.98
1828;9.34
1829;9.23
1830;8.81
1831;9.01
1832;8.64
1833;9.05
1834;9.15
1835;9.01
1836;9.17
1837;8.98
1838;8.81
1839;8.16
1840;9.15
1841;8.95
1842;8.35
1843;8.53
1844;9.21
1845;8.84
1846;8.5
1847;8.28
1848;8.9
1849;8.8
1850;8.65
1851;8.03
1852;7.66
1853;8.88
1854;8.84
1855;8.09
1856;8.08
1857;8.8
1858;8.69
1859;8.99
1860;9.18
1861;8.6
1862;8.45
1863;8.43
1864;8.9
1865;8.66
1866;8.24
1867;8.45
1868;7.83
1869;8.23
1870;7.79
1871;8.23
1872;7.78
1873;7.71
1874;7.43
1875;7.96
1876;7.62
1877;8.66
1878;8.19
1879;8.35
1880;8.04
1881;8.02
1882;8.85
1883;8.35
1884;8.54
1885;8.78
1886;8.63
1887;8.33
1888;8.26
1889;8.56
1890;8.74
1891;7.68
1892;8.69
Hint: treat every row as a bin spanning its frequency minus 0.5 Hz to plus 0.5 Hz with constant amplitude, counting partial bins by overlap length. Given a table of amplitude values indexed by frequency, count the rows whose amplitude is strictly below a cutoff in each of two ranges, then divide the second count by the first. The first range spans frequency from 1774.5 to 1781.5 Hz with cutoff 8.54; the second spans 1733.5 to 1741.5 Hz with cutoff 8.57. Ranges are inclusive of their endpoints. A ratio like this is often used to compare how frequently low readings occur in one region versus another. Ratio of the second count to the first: 1.1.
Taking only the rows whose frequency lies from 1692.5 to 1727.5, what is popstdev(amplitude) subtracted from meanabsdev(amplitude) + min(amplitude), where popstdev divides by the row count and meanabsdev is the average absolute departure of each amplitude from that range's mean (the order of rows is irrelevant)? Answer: 7.6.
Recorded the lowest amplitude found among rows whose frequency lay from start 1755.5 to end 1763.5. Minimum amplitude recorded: 6.67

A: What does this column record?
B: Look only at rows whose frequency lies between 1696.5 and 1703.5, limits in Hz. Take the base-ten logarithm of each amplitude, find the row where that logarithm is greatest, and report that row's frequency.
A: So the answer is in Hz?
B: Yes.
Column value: 1700 Hz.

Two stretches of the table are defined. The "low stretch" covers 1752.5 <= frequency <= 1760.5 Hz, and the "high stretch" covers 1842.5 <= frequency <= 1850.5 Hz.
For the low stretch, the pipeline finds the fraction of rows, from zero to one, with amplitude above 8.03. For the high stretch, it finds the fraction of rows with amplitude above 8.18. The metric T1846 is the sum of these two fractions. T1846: 1.0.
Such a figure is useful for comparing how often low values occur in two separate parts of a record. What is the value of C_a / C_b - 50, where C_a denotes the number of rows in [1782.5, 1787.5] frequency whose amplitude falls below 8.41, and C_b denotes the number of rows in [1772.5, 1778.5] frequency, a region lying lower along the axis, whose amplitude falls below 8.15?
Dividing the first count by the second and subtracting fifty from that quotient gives -49.2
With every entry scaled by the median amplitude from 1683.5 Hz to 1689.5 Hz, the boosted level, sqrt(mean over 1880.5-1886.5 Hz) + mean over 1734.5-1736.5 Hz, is 1.78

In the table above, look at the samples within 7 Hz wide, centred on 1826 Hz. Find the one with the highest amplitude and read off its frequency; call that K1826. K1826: 1828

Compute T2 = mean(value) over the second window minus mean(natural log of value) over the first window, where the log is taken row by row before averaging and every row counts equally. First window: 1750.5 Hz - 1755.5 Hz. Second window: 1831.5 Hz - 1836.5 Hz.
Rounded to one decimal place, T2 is 7.0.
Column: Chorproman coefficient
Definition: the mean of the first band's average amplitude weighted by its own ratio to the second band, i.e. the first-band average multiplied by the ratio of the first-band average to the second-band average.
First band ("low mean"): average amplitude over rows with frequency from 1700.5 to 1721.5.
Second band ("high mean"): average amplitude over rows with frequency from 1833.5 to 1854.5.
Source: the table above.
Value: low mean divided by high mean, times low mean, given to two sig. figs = 8.6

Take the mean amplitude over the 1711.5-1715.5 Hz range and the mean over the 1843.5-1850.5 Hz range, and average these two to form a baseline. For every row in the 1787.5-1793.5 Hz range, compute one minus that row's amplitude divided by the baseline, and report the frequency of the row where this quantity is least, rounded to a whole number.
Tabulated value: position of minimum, 1789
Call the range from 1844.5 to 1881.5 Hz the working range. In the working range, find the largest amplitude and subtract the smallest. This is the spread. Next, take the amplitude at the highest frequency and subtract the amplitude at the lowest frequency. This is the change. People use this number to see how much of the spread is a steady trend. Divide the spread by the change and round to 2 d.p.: -2.13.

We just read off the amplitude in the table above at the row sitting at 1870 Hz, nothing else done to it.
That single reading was 7.79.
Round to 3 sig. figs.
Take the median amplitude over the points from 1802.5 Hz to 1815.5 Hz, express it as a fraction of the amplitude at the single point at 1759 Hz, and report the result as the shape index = 1.15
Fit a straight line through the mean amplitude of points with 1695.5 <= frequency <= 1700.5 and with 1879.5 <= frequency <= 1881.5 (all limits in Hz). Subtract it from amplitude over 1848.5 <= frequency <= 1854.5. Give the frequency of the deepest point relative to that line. 1852 Hz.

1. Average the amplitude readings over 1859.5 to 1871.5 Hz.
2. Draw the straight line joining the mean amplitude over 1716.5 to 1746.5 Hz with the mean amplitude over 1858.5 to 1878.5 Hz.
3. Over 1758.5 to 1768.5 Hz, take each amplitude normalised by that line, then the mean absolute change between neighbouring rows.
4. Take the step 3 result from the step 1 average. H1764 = 8.39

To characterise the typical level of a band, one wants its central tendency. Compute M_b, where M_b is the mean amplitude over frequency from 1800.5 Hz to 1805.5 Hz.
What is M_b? 8.2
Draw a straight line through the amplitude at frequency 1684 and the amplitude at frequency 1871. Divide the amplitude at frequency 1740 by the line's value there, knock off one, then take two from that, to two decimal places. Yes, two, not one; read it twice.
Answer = -2.10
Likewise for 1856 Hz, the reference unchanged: -2.03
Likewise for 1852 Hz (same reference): -2.08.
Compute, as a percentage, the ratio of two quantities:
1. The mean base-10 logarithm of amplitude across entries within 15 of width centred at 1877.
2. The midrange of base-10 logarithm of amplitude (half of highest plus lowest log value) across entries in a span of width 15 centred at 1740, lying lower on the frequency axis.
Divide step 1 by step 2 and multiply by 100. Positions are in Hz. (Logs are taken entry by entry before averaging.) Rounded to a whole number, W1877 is 102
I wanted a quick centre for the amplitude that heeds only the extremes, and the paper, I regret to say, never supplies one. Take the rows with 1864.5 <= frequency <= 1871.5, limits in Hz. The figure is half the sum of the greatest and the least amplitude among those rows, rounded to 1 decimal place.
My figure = 8.2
